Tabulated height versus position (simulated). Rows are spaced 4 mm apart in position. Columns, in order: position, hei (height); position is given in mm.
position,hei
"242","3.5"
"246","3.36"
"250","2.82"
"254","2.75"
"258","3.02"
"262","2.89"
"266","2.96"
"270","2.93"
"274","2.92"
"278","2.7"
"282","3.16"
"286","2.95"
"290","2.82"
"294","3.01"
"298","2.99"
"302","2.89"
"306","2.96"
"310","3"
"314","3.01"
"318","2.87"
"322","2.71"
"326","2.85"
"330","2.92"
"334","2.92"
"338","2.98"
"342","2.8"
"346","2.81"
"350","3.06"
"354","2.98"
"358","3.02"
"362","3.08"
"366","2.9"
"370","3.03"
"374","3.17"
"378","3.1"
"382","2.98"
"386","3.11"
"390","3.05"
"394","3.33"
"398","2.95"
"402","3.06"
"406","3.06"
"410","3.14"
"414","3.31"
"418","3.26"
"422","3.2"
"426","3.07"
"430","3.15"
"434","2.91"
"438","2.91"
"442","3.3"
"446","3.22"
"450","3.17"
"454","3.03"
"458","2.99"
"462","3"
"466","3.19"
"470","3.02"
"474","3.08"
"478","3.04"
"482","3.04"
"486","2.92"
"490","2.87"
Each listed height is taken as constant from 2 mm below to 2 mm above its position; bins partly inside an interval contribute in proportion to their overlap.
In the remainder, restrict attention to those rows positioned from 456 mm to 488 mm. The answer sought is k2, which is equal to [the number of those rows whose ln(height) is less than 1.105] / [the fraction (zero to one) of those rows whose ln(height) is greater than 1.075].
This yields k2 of 3.4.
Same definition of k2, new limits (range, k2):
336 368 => 8.0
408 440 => 2.7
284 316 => 10.7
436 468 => 3.4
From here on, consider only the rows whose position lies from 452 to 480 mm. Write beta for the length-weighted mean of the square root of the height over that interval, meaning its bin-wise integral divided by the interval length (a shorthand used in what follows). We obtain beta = 1.75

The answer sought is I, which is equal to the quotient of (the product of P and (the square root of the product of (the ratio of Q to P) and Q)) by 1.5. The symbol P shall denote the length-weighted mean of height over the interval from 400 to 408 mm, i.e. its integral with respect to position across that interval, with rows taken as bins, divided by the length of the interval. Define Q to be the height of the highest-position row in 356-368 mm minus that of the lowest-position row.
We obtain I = 0.14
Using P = 3.06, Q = -0.120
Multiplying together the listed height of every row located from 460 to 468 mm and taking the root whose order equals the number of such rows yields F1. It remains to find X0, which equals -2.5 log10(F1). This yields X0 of -1.23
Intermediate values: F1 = 3.09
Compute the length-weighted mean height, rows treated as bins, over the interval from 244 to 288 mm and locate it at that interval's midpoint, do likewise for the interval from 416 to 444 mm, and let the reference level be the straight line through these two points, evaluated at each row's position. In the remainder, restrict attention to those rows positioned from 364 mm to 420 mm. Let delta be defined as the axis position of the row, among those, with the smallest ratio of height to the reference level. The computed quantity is 366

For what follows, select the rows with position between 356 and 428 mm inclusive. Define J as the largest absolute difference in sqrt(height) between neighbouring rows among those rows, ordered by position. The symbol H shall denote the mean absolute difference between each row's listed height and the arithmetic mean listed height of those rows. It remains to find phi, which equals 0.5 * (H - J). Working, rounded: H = 0.090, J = 0.107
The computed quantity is -0.009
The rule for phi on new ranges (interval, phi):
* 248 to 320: -0.026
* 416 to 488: -0.005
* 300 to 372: 0.004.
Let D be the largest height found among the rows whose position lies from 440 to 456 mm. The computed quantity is 3.3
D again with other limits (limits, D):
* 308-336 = 3.01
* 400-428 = 3.31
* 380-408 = 3.33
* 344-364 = 3.08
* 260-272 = 2.96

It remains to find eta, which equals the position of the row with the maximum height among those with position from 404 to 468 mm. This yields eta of 414 mm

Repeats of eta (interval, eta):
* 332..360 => 350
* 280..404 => 394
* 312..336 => 314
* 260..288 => 282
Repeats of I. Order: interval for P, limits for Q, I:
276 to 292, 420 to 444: 0.11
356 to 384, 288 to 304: 0.08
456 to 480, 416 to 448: 0.05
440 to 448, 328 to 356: 0.07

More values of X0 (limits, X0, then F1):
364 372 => -1.18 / 2.96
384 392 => -1.22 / 3.08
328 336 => -1.16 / 2.92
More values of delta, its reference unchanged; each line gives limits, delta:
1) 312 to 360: 322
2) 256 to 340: 322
